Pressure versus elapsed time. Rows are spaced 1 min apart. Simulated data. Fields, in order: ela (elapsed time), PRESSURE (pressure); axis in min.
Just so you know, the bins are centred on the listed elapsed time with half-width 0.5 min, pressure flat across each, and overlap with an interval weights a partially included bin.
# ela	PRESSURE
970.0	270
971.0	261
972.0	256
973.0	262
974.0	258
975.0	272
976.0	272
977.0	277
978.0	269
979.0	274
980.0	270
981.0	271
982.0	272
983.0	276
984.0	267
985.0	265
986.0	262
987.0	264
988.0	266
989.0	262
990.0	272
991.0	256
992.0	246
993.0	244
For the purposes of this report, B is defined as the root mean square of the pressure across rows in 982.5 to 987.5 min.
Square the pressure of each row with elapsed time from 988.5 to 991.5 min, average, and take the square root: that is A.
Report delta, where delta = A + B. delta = 530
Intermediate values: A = 263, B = 266.8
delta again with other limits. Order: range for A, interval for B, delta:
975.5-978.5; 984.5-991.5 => 537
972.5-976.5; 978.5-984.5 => 538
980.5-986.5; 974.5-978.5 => 541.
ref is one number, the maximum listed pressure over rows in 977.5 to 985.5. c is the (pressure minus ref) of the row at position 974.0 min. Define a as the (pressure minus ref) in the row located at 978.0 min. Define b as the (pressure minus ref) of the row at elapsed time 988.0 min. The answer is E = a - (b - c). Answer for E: -15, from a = -7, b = -10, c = -18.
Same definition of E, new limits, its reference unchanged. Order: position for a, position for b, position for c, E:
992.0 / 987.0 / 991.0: -38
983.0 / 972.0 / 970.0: 14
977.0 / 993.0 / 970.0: 27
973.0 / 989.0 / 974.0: -18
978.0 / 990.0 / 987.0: -15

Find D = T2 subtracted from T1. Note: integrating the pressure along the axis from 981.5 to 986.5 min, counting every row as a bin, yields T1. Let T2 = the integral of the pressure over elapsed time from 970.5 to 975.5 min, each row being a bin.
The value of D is 33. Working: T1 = 1342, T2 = 1309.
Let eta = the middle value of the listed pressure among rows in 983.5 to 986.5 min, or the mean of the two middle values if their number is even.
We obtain 265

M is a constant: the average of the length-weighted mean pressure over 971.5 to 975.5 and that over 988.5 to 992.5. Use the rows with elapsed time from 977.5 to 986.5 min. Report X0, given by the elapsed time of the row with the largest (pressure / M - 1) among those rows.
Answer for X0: 983.0 min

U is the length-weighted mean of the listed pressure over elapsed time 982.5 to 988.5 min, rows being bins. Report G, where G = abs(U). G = 267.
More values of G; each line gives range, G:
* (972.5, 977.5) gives 268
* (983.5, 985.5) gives 266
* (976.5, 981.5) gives 272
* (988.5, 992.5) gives 259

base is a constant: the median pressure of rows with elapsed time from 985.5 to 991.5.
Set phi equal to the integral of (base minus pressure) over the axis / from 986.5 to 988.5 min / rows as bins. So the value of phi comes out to -4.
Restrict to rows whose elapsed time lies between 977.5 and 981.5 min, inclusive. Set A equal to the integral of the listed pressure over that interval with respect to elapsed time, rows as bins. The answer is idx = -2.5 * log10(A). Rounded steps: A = 1084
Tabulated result -7.6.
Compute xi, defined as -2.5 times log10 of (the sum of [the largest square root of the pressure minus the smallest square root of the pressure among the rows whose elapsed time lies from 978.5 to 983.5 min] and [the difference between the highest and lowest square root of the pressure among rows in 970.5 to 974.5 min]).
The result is 1.09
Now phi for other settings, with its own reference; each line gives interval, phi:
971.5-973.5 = 8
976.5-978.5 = -20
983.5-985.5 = -6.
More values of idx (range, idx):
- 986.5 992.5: -8.0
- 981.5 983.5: -6.8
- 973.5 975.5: -6.8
